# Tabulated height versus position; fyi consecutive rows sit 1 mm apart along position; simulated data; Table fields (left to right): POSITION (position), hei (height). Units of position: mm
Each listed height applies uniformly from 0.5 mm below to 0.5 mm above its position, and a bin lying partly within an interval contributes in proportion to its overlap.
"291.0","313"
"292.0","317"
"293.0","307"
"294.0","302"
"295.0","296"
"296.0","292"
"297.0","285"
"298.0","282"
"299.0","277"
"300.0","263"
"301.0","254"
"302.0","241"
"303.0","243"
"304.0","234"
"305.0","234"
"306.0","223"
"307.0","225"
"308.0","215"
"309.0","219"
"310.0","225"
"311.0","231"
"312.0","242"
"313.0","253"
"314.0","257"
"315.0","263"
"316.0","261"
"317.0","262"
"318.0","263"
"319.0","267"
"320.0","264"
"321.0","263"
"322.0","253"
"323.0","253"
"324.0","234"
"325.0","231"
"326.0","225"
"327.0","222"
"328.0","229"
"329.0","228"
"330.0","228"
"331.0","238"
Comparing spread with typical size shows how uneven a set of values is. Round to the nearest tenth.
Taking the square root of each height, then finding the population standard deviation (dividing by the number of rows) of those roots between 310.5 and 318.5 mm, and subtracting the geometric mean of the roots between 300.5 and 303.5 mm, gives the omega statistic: -15.3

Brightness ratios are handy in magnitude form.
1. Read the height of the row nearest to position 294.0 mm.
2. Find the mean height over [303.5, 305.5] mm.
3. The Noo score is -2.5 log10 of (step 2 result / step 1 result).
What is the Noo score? 0.28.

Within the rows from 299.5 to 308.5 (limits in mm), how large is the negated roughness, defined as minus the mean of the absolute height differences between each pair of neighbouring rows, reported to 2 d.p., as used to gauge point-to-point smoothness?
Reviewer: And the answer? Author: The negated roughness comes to -7.00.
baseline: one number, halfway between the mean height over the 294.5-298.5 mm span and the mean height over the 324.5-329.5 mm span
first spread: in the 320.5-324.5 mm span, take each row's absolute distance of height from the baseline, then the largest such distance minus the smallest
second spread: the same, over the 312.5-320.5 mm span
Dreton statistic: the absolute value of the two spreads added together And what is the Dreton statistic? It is 27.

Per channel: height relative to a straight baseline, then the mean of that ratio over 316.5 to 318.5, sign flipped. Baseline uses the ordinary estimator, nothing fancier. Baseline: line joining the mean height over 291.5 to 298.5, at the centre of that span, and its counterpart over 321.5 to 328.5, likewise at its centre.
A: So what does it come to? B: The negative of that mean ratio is -1.05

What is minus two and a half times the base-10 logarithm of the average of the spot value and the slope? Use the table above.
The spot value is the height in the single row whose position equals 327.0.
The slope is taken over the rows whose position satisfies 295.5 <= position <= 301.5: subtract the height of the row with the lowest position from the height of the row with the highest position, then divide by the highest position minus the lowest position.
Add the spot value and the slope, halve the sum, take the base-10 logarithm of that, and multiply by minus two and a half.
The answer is -5.08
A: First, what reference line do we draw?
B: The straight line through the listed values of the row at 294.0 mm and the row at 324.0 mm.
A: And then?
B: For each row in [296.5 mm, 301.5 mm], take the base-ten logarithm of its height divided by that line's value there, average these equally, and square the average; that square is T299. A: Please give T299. 0.0008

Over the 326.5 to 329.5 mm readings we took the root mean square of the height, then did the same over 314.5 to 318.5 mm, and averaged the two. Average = 244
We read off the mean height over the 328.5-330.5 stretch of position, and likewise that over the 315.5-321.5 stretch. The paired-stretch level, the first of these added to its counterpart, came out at 491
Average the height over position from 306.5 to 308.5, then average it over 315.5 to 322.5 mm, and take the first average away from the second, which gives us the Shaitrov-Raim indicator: 42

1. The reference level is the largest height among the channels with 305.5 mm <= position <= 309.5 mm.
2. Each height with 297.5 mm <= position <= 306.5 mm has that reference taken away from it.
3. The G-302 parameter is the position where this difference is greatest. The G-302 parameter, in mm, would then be 298.0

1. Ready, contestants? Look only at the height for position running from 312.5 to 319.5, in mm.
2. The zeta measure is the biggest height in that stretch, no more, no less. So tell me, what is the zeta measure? 267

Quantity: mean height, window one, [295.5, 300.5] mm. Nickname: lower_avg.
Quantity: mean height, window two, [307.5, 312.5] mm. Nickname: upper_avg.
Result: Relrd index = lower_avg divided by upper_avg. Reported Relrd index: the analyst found 1.24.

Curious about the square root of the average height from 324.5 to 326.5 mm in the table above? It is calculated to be 15.1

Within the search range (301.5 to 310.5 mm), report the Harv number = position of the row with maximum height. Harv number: 303.0 mm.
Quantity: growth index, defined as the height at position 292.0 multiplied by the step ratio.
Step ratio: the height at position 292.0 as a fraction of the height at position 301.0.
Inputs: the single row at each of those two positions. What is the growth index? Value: 396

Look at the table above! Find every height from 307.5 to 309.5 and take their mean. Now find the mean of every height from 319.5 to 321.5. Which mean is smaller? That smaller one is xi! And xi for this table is 217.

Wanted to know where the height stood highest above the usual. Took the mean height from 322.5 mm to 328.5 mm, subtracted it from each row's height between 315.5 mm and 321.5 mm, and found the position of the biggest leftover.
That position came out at 319.0 mm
